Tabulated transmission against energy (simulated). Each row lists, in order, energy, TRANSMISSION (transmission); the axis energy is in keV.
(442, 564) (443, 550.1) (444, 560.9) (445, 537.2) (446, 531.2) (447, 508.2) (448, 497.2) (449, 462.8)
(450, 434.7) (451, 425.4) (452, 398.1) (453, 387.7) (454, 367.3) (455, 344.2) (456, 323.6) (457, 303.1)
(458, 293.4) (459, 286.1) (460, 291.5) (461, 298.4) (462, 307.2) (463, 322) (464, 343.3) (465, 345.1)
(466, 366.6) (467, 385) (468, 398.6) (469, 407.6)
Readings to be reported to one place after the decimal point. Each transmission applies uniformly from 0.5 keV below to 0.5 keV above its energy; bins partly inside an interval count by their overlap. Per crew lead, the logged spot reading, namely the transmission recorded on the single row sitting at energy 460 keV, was 291.5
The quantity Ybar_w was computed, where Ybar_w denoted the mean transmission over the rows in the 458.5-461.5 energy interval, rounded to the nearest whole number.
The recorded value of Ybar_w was 292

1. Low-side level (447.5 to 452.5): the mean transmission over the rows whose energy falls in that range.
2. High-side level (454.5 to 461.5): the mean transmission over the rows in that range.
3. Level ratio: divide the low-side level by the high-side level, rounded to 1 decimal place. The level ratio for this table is 1.5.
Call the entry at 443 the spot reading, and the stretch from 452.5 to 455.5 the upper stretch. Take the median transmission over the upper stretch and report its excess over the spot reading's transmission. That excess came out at -183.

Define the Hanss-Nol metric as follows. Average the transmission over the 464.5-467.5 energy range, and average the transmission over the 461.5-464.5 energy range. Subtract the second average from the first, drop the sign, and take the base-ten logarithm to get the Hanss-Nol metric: 1.6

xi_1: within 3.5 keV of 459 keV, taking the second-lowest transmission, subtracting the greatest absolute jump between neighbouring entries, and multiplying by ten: 2710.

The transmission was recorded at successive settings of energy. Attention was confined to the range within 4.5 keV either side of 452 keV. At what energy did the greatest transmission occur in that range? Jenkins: 448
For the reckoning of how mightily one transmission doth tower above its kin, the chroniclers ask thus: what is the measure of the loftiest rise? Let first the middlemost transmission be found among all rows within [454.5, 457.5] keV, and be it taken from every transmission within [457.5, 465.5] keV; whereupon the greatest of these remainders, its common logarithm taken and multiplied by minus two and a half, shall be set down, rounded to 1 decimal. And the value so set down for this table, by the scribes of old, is -3.3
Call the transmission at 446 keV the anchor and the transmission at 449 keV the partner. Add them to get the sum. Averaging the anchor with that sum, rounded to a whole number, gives 763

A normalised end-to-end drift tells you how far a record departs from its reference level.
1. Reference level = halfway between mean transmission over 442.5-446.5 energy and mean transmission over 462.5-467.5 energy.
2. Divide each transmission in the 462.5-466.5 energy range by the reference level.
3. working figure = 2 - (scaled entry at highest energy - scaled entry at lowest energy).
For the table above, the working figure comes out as 1.90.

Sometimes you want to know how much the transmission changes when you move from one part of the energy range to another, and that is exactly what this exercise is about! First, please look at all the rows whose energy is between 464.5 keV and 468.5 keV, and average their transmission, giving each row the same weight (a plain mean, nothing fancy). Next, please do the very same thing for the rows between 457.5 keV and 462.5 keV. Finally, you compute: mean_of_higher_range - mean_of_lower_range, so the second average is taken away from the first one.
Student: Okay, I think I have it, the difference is 79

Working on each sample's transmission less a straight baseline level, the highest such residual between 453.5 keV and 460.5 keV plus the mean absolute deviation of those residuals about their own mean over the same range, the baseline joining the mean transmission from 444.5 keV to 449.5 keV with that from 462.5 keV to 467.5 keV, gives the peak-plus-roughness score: -69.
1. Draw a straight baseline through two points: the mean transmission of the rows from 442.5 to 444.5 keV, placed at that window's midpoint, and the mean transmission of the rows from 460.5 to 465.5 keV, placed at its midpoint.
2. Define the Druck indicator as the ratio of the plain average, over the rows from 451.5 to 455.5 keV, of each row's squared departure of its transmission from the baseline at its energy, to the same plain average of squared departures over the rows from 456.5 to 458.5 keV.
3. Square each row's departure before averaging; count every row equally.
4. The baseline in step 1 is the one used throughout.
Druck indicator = 0.48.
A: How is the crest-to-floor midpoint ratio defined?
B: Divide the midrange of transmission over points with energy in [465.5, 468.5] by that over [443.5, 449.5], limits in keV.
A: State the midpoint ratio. 0.75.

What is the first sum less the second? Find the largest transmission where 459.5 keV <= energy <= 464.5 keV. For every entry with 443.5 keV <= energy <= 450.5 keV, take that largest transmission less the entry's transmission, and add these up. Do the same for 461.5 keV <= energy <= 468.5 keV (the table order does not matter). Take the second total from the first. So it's -1064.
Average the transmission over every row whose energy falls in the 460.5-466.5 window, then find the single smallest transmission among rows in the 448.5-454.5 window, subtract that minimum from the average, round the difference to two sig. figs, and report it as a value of -37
